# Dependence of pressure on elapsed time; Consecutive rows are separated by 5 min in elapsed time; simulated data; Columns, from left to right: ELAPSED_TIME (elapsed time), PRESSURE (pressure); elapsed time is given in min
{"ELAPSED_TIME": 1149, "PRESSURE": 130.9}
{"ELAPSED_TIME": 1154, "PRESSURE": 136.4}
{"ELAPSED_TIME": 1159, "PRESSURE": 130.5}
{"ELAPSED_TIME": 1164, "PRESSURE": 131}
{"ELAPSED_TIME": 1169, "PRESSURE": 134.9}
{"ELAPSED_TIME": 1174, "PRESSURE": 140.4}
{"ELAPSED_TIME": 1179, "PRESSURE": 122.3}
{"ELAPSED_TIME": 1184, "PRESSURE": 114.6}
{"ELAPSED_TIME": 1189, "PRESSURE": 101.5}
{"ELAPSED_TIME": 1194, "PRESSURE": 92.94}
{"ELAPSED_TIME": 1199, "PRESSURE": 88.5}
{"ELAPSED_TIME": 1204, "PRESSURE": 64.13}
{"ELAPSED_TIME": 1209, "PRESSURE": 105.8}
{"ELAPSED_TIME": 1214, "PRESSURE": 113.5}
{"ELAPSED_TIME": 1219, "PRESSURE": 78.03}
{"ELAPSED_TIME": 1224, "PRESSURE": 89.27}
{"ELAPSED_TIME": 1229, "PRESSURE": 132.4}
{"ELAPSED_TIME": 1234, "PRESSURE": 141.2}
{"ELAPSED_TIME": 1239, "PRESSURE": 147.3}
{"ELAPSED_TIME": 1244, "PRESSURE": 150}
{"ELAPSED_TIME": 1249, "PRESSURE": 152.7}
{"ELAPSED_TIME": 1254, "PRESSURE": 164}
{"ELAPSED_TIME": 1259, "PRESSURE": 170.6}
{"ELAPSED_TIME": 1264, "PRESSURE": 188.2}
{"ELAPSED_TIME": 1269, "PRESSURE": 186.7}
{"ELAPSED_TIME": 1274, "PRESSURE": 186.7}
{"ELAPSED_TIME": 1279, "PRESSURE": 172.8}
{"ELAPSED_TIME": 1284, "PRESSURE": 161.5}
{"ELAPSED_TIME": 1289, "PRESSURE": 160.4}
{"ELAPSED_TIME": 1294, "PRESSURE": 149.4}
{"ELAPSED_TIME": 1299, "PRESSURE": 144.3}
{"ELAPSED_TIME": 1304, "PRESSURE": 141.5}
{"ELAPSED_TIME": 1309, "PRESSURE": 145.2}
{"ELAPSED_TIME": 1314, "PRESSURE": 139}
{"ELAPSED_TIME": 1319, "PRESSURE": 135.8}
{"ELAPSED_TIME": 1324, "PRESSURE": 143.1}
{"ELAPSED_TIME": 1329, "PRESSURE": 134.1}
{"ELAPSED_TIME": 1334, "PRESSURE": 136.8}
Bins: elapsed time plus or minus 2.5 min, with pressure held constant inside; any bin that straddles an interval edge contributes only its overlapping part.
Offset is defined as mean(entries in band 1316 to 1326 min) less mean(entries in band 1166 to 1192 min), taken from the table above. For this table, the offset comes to 17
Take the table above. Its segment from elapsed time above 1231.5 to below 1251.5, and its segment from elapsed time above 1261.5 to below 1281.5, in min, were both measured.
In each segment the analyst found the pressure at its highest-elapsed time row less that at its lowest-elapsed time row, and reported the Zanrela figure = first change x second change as -177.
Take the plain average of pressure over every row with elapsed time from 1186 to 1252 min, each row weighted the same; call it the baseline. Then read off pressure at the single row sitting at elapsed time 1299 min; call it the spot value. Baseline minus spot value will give -32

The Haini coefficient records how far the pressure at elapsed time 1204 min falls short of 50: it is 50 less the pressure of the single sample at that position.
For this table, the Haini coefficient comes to -14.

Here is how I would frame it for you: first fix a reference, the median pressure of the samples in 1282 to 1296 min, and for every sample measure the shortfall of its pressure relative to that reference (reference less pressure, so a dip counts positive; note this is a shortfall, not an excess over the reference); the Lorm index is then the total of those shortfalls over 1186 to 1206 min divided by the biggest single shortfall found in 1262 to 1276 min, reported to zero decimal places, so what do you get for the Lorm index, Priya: -11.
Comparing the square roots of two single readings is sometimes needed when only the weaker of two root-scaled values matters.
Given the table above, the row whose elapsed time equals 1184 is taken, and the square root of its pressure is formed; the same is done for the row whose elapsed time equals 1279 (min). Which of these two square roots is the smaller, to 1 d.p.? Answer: 10.7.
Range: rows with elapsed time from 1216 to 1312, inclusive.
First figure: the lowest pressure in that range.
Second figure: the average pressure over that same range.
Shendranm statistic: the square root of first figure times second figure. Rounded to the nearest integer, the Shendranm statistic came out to 108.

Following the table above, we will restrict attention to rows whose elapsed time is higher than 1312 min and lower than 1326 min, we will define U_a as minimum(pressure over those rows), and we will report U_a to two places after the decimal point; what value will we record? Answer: 135.80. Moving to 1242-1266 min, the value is 150.00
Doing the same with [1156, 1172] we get 130.50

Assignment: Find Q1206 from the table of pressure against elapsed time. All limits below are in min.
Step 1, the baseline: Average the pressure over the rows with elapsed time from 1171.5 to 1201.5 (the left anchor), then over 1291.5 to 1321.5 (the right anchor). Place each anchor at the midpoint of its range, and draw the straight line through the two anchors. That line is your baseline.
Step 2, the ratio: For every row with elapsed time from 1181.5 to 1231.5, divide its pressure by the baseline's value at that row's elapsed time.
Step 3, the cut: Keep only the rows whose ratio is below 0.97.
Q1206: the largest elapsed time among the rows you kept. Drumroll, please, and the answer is 1224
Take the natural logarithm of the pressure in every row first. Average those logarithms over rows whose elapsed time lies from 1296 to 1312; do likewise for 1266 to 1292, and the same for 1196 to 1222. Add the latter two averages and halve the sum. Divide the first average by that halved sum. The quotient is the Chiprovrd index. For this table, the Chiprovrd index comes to 1.031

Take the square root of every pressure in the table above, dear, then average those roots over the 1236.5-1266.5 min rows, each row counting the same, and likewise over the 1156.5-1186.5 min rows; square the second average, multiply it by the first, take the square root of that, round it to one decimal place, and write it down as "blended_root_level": 40.5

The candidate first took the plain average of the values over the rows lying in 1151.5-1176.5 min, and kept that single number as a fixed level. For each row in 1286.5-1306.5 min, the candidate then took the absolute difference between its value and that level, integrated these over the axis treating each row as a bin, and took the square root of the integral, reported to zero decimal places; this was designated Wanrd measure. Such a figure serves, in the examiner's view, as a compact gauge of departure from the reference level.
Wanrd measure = 17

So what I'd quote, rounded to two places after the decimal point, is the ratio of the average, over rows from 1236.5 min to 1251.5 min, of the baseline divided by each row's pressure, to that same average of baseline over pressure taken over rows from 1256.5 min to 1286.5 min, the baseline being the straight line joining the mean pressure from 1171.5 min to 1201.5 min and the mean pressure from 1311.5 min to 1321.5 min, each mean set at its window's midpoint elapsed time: 1.13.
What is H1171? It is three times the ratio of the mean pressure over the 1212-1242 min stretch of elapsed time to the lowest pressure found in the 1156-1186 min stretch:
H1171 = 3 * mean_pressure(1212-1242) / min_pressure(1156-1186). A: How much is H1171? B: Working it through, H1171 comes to 3.1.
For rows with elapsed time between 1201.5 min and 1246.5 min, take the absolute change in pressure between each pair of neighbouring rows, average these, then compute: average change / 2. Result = 9.8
